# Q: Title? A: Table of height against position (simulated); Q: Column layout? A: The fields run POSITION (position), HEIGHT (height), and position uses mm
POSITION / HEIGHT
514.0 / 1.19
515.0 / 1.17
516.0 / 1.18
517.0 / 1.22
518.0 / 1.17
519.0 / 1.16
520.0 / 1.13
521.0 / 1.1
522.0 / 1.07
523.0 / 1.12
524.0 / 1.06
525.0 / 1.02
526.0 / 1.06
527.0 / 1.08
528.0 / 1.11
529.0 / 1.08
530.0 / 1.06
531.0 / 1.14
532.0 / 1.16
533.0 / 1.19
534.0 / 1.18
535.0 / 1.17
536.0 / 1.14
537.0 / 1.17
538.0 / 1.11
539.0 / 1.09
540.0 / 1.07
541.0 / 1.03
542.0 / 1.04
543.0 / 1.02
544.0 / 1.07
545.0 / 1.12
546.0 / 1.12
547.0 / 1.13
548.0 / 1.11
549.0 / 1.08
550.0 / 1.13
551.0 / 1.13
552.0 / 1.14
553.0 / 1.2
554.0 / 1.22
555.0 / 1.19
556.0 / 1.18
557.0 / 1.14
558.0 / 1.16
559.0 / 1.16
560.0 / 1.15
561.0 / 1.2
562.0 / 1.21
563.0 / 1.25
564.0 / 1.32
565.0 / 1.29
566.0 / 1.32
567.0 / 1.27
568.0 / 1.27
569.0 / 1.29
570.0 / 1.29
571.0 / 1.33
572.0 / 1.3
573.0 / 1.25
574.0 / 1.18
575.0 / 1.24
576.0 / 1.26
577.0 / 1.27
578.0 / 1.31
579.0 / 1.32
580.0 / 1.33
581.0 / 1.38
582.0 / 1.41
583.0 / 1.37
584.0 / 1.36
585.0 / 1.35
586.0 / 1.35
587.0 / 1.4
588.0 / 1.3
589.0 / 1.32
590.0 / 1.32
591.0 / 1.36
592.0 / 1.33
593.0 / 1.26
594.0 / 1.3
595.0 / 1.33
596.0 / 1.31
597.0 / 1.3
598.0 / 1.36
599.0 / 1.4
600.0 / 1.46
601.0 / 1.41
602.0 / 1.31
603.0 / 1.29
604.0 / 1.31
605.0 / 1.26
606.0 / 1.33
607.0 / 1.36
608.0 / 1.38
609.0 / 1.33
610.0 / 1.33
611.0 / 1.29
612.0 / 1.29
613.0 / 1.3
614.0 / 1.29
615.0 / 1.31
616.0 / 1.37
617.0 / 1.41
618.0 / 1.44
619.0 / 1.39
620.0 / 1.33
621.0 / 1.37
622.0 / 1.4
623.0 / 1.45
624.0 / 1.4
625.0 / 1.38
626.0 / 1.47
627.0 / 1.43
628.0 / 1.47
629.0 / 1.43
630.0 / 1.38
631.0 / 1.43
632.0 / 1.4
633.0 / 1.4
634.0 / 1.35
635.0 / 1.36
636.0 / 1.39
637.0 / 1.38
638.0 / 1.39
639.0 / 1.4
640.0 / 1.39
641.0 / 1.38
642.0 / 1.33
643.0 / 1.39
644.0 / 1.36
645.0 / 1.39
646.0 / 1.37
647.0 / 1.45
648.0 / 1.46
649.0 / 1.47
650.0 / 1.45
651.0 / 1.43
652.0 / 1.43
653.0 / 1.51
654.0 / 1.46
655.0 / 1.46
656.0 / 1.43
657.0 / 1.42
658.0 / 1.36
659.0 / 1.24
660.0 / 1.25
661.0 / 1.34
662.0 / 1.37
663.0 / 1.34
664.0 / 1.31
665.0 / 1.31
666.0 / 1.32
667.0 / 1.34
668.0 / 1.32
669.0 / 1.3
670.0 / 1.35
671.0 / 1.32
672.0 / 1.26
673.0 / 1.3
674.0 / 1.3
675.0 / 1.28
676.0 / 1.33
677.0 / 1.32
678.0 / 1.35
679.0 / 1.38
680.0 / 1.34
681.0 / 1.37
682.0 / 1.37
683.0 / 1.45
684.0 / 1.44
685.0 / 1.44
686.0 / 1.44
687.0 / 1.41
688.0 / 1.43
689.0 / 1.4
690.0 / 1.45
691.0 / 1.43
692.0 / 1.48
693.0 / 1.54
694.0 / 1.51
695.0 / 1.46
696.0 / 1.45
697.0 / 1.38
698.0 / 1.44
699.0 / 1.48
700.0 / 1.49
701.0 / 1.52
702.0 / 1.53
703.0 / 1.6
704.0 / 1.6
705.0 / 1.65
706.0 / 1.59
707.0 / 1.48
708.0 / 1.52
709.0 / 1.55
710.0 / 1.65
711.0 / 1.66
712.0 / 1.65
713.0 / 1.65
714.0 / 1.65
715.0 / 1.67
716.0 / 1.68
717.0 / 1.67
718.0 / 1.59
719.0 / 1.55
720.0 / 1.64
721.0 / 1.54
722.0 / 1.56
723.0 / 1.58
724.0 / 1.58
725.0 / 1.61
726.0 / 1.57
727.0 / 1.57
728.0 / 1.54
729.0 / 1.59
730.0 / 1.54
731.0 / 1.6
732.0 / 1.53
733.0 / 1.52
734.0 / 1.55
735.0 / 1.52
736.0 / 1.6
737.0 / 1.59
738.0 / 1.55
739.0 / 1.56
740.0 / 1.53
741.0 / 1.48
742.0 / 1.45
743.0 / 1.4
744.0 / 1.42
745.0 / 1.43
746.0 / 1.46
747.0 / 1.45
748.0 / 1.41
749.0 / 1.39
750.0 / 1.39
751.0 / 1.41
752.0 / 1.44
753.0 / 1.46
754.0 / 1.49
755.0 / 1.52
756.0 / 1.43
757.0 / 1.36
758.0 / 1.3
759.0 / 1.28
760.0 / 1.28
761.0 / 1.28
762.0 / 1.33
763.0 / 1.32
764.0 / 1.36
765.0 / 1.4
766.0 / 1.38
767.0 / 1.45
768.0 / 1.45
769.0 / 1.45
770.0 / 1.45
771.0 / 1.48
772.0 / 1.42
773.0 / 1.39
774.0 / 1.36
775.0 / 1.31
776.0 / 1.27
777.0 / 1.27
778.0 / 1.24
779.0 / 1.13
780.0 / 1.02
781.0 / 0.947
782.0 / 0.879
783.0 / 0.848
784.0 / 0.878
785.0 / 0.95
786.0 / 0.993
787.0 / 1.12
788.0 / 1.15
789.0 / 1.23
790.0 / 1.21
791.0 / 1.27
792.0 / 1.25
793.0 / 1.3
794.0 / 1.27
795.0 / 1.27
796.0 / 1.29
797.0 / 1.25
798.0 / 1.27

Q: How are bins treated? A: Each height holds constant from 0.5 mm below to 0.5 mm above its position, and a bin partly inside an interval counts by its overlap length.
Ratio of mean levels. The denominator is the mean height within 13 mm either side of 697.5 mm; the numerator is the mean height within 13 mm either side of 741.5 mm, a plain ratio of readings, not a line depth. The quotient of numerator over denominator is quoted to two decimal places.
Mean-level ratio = 1.00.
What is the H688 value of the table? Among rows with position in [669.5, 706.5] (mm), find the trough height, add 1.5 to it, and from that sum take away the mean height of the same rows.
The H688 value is 1.33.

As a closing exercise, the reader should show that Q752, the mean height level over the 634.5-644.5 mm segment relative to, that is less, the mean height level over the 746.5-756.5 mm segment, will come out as -0.06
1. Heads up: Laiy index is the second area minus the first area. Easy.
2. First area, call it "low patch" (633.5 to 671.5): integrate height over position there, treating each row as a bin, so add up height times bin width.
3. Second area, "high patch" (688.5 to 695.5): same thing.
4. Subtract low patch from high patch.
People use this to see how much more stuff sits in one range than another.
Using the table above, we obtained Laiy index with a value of -42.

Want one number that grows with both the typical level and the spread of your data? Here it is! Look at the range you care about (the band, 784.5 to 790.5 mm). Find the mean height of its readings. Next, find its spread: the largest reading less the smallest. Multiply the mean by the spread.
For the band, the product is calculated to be 0.31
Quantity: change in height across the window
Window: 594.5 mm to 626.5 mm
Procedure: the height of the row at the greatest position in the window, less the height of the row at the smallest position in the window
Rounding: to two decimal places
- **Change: 0.14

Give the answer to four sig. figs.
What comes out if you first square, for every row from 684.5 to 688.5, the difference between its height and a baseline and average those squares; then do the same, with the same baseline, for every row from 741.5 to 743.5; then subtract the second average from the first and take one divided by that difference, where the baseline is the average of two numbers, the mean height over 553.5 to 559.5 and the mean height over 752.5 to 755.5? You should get 2105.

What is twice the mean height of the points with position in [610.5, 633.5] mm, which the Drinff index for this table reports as 2.77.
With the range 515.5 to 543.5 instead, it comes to 2.22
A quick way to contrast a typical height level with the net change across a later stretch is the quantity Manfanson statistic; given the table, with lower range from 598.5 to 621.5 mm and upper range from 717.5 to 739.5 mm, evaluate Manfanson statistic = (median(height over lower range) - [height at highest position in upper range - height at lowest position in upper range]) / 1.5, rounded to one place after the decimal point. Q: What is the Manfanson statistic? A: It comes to 0.9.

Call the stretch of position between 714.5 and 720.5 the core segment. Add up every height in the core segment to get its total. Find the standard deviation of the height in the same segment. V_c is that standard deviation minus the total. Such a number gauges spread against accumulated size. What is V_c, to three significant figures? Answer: -9.75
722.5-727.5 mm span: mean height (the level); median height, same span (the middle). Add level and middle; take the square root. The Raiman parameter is 1.8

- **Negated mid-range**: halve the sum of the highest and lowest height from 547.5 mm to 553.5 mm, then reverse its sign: -1.14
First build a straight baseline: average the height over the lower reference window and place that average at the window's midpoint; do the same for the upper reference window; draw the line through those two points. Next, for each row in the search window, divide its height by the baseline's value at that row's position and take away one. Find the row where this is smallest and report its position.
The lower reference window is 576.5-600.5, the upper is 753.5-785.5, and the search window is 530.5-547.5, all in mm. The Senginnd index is 543.0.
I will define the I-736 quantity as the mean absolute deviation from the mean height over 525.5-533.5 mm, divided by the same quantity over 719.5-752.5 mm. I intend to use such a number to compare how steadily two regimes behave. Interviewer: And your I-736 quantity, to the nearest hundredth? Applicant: 0.63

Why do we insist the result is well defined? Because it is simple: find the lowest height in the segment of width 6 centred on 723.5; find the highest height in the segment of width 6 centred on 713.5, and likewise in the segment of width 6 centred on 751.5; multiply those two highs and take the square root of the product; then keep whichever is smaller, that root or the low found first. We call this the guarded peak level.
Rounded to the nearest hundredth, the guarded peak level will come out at 1.54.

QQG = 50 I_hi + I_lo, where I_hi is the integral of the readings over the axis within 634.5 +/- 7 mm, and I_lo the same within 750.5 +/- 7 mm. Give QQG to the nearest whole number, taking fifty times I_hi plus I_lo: 998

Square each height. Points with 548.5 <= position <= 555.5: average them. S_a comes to 1.34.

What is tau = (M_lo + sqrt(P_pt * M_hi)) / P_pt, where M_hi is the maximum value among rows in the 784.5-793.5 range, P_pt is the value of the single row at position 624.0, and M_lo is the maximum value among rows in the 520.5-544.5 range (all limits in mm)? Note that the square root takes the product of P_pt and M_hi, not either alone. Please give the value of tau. 1.81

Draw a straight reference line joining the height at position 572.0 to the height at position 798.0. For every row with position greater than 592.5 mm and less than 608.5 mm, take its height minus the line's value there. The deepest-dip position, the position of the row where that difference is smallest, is 593.0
